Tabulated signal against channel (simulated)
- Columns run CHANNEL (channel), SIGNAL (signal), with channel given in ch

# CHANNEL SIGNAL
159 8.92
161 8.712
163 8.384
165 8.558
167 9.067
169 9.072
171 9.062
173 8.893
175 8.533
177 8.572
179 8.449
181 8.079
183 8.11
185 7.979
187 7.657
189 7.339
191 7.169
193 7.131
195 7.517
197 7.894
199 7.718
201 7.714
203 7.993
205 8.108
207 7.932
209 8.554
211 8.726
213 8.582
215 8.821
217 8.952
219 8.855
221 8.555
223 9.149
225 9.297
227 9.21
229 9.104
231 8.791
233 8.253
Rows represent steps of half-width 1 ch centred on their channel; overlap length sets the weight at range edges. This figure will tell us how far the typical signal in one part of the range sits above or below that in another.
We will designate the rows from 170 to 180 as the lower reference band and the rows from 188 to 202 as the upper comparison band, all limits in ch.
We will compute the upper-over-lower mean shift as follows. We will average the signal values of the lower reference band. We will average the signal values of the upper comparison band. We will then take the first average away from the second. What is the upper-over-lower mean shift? -1.2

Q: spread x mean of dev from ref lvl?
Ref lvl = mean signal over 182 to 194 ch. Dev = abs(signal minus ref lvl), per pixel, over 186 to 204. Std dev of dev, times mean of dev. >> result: 0.04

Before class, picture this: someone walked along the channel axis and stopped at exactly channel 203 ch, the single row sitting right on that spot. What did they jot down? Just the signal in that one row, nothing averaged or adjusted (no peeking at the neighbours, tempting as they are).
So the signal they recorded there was 7.993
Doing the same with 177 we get 8.572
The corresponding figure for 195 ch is 7.517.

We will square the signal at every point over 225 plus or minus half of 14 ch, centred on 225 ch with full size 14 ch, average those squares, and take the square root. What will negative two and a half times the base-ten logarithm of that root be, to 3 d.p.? -2.385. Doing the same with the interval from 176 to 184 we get -2.298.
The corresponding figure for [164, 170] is -2.374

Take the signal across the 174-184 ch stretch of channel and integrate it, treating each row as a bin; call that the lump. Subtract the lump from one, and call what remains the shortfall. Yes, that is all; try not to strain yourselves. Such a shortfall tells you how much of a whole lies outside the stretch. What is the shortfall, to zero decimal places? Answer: -82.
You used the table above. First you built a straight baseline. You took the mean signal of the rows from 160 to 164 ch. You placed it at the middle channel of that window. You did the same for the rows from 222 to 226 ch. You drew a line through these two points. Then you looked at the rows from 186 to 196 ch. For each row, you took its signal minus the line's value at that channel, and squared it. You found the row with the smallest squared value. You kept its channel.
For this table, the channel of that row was 187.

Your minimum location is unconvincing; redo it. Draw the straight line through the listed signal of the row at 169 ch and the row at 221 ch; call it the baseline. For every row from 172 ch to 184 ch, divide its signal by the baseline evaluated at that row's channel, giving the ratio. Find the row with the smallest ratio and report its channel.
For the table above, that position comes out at 181 ch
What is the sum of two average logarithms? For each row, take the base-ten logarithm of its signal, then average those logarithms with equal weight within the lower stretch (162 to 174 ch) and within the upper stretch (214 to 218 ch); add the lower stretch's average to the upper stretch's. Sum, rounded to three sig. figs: 1.89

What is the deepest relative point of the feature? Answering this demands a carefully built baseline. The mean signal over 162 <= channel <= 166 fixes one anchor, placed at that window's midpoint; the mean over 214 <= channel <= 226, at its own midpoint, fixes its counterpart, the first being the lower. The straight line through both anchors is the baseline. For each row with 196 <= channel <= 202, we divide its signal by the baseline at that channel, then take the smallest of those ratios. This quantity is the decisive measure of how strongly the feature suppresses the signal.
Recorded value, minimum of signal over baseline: 0.879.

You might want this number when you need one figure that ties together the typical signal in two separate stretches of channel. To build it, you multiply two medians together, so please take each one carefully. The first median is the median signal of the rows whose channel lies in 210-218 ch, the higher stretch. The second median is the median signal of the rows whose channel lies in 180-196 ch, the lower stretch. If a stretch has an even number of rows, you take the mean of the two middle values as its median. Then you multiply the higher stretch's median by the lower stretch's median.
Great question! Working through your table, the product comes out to 66.6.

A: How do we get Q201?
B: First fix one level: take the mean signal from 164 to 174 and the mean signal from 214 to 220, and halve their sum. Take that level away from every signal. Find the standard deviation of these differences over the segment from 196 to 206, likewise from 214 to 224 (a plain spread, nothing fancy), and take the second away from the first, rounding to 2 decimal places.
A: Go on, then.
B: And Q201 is -0.04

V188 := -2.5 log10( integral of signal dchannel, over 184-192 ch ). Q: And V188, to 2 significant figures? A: -4.5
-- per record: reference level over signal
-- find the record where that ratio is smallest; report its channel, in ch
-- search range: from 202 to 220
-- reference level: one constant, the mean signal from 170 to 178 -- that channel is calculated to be 217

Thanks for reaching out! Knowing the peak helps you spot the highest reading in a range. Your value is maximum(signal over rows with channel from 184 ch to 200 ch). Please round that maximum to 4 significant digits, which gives 7.979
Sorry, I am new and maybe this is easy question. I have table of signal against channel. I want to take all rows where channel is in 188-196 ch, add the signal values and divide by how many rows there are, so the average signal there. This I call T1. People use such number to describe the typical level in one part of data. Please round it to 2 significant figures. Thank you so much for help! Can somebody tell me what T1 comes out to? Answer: 7.3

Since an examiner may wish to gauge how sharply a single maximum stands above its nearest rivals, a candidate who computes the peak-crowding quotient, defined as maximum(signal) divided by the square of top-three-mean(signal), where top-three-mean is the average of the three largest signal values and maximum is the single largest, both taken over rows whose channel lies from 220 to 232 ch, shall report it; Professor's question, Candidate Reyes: 0.109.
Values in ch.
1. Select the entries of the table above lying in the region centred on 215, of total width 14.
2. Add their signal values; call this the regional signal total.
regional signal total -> 61.0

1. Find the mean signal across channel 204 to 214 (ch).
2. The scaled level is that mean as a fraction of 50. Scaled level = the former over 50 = 0.168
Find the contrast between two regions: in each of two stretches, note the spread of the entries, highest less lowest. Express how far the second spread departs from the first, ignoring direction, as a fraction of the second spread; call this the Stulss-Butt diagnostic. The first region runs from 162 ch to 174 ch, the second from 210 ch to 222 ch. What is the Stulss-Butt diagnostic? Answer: 0.73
